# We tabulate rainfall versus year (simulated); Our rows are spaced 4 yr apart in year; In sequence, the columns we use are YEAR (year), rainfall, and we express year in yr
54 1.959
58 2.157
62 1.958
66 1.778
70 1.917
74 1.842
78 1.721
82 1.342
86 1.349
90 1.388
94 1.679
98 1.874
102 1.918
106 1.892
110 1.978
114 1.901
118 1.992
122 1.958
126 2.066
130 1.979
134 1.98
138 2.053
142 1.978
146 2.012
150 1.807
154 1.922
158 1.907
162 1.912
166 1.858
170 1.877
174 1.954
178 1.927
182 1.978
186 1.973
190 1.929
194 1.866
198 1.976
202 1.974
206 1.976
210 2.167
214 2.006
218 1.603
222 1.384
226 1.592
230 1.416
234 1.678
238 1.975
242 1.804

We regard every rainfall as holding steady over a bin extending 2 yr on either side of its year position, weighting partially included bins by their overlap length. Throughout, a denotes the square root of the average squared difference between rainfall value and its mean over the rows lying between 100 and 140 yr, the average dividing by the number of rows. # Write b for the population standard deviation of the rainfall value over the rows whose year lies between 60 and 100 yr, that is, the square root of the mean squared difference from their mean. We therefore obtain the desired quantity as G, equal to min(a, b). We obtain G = 0.055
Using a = 0.06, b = 0.23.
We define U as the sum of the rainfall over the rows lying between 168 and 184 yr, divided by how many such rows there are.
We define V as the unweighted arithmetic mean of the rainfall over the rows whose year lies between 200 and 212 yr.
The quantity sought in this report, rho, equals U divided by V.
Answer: 0.95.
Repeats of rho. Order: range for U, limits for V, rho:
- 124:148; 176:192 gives 1.03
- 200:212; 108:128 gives 1.03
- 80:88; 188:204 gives 0.69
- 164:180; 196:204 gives 0.96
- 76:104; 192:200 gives 0.84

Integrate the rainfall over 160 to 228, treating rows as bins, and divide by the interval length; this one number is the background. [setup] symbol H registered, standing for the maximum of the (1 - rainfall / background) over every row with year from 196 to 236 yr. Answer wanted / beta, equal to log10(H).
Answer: -0.6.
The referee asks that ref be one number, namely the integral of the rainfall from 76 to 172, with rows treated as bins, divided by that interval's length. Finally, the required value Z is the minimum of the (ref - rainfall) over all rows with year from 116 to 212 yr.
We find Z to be -0.32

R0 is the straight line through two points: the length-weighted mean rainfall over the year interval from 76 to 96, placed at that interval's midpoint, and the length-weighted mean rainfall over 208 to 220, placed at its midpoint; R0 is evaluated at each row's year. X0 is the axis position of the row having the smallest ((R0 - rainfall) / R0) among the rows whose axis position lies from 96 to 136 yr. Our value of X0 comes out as 126 yr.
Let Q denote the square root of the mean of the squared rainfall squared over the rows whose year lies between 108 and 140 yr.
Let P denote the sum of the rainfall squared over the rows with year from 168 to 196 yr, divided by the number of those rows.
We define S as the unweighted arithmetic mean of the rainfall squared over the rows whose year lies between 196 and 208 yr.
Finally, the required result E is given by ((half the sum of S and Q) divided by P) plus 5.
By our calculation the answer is 6.06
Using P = 3.7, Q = 3.96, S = 3.90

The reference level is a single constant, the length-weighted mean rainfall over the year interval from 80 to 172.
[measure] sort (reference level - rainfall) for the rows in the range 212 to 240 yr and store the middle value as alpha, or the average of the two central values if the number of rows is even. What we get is 0.25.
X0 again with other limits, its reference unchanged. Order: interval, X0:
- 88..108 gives 102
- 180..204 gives 182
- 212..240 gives 214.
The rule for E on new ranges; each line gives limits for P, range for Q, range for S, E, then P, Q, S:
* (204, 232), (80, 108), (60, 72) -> 6.04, 3.1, 2.85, 3.56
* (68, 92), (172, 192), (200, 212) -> 6.54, 2.6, 3.81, 4.17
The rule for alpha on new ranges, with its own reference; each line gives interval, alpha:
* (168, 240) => -0.09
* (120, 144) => -0.13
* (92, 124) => -0.06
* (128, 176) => -0.08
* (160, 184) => -0.07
